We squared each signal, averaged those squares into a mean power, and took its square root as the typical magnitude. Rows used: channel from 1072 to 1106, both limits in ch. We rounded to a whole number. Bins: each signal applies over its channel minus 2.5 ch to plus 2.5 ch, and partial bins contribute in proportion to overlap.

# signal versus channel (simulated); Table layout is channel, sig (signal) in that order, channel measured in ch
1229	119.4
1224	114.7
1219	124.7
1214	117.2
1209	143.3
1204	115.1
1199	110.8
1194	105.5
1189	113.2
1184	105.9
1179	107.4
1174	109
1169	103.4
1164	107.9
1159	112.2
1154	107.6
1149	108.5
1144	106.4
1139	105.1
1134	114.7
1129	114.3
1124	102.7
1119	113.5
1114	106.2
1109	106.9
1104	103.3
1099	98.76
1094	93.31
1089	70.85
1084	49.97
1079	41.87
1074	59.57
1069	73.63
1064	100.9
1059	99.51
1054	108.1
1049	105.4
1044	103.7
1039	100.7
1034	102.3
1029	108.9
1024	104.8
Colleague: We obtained 77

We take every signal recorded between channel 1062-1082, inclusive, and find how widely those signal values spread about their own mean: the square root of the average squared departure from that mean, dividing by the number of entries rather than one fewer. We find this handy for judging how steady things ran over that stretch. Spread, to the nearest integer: 22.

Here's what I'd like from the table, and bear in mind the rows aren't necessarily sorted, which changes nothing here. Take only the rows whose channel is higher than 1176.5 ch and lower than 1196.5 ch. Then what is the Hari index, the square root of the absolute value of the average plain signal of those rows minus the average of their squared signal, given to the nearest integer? 108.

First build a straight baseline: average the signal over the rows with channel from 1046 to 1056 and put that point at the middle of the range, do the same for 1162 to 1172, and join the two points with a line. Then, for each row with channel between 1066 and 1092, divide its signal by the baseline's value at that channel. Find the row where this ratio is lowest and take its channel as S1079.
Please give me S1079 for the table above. 1079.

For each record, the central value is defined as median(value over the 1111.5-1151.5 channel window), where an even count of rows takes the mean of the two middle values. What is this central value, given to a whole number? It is 107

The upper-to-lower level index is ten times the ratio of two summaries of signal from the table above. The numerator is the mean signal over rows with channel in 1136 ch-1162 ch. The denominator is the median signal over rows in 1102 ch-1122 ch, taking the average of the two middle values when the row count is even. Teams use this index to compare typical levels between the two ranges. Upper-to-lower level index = 10.1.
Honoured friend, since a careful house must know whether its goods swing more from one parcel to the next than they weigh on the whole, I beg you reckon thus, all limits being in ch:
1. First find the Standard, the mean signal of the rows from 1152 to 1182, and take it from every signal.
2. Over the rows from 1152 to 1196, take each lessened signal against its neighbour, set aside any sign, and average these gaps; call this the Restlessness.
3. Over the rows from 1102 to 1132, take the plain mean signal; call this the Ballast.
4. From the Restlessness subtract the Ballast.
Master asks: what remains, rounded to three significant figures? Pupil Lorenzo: -103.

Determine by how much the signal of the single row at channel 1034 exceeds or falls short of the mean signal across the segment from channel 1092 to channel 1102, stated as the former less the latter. 6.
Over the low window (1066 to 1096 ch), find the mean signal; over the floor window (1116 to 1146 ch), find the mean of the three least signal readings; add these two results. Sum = 170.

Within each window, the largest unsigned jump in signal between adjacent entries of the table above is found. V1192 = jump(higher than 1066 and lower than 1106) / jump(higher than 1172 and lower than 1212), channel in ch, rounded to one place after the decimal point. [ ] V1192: 0.8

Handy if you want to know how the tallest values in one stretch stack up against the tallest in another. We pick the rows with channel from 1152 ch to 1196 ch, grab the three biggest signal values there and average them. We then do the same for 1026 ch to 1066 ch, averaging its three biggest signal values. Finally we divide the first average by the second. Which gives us 1.04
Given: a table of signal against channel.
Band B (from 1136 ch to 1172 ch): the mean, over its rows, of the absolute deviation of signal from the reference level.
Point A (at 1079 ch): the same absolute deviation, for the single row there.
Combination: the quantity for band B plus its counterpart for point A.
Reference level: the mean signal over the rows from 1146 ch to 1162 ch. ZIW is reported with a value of 70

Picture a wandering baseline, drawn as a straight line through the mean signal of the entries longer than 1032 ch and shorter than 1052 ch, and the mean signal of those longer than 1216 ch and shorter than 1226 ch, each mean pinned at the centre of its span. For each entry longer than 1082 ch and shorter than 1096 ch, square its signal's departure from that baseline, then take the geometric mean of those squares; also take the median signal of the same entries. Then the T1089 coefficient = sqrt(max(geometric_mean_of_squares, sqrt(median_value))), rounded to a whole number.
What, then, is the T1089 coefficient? 31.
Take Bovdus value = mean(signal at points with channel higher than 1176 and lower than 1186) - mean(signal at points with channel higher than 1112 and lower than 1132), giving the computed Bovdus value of -3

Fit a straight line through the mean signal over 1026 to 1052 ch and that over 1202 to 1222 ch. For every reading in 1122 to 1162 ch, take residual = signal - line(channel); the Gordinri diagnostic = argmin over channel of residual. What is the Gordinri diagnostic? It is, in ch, 1124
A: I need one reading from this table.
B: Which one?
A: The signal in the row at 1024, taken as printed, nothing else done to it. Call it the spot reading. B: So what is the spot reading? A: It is 104.8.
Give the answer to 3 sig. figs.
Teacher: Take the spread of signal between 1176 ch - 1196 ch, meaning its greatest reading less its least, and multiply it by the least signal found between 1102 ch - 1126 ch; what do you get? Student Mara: 791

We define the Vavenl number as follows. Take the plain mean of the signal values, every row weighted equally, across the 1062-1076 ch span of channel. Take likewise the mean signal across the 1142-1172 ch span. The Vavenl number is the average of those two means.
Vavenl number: 93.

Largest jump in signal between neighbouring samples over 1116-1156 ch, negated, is -12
